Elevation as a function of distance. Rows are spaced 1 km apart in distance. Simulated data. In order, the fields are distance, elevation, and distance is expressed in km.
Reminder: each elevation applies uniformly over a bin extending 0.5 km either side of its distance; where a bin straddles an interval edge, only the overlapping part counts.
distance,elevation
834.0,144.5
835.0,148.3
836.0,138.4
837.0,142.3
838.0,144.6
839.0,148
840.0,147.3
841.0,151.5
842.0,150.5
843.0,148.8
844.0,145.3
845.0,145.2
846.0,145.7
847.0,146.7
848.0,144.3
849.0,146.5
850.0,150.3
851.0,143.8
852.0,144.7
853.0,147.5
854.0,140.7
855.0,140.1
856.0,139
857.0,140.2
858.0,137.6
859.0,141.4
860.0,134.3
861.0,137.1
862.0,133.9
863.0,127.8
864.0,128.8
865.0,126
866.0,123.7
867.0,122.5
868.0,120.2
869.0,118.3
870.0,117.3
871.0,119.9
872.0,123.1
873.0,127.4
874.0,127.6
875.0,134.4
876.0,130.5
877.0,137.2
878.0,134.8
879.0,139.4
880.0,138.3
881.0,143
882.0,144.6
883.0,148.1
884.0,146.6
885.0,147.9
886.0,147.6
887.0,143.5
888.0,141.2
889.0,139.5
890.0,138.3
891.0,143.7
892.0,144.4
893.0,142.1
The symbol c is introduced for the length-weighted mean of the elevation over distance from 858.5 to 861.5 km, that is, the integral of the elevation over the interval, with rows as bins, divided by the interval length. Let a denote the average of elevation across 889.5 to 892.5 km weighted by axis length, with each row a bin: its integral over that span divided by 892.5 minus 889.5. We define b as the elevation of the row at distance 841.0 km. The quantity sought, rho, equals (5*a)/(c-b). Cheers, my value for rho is -51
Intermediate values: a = 142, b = 151.5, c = 138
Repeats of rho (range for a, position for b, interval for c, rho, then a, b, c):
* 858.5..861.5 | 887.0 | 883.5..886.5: 178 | 138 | 143.5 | 147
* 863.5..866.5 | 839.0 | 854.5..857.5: -77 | 126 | 148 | 140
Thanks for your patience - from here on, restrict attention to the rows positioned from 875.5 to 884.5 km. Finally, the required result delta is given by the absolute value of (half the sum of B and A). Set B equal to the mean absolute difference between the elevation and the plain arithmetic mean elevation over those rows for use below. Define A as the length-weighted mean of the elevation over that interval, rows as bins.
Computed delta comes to 72.5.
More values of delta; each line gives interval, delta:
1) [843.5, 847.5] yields 73.1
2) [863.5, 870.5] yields 62.8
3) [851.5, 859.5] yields 71.9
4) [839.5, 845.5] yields 75.1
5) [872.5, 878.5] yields 67.7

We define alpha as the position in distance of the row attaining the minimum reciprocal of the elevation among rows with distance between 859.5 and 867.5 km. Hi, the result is 861.0 km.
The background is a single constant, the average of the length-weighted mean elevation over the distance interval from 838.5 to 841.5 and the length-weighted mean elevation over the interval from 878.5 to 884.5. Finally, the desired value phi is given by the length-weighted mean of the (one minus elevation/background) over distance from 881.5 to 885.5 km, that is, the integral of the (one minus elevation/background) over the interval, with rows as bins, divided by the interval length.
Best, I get 0.00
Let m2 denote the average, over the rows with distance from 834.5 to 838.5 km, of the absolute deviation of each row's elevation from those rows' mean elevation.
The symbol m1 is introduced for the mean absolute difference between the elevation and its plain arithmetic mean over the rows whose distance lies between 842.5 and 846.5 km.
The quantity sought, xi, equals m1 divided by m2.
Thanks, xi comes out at 0.4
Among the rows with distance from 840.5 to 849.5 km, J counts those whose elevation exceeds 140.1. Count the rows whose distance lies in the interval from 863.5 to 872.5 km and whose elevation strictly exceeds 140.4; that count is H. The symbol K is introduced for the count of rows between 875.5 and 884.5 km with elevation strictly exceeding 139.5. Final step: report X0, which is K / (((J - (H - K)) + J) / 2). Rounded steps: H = 0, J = 9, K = 4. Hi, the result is 0.4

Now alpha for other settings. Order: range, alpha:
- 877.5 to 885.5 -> 883.0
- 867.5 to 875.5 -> 875.0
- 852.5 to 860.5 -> 853.0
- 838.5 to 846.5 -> 841.0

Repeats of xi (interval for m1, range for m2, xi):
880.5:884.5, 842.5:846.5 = 1.4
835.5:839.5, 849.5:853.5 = 1.3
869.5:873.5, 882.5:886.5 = 7.0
